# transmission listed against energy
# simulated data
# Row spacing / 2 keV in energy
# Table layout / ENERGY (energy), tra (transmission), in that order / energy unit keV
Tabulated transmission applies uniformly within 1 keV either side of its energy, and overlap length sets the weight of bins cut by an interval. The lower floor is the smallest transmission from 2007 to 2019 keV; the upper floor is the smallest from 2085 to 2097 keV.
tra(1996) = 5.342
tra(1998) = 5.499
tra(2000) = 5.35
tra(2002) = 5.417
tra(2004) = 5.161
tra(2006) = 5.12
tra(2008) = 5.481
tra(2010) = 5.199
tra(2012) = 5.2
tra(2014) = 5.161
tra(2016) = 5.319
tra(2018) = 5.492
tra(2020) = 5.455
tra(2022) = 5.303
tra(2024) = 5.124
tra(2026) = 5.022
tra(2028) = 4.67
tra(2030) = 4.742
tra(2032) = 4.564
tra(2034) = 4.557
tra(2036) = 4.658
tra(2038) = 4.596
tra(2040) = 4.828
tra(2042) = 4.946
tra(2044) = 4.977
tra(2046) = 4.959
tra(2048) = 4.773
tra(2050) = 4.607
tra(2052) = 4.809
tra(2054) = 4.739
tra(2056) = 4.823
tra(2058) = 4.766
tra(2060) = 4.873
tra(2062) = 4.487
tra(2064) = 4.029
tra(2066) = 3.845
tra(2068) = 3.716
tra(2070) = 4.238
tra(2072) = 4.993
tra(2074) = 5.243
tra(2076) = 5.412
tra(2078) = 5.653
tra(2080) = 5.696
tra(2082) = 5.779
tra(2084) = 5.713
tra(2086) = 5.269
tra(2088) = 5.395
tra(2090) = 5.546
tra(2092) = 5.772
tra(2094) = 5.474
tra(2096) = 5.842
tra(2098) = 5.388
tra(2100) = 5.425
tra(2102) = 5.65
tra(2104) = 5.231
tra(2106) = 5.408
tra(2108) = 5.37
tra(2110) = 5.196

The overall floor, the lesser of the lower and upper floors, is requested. 5.16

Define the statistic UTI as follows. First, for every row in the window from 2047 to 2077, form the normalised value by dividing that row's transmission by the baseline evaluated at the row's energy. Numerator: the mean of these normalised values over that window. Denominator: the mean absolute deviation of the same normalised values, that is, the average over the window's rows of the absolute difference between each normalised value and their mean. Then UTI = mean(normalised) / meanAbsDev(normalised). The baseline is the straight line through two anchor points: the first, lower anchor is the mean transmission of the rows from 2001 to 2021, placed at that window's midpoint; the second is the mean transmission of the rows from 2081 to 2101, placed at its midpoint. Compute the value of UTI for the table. 12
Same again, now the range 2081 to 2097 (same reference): 31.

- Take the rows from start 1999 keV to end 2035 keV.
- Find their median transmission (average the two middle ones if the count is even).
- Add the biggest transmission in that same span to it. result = 10.67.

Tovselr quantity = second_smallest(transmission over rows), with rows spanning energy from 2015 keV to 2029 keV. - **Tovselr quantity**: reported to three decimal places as 5.022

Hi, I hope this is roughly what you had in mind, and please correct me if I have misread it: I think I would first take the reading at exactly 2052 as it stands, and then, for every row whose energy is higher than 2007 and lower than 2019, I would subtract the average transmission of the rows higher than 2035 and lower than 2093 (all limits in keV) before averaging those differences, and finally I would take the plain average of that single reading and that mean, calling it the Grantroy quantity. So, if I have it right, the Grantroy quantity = 2.59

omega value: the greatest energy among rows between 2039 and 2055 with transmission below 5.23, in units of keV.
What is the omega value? 2054 keV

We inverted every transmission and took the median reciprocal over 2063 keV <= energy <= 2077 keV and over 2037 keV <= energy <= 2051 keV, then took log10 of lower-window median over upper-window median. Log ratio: -0.06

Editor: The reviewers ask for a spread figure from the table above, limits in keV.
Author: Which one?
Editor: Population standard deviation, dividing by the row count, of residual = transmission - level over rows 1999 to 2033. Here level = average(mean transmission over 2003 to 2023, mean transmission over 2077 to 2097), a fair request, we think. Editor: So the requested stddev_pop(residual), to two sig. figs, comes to 0.27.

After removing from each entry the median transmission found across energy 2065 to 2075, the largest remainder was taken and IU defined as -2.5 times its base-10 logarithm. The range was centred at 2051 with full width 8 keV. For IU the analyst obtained 0.6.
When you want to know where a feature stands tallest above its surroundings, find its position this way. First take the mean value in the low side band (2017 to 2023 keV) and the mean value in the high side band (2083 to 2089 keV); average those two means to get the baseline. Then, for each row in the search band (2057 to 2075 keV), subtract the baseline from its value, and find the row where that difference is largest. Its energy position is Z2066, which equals 2074 keV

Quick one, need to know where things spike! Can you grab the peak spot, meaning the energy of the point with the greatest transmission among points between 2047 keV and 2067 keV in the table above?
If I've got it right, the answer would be 2060 keV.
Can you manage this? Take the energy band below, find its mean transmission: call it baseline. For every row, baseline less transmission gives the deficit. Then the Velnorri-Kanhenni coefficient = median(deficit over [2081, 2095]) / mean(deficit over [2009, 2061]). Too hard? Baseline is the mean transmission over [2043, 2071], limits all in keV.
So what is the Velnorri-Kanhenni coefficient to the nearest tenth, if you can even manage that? 2.6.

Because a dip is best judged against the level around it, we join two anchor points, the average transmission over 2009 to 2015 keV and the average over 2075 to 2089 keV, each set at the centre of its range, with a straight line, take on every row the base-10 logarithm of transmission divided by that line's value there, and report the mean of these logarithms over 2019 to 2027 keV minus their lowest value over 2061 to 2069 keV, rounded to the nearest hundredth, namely 0.17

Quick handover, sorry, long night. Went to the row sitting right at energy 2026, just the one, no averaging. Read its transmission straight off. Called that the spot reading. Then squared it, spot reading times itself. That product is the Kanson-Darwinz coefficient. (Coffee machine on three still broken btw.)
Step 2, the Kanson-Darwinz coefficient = 25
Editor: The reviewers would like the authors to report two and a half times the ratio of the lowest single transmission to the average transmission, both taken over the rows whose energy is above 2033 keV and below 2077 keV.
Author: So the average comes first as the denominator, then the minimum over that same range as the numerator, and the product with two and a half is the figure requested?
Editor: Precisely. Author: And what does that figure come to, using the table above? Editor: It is 1.99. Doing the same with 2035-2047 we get 2.38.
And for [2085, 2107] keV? 2.38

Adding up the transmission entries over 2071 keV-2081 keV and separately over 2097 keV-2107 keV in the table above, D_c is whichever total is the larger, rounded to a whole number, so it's 27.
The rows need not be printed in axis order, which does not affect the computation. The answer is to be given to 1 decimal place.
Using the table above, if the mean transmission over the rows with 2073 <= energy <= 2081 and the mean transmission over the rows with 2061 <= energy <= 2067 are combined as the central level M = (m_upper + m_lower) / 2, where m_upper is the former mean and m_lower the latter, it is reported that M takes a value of 4.8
